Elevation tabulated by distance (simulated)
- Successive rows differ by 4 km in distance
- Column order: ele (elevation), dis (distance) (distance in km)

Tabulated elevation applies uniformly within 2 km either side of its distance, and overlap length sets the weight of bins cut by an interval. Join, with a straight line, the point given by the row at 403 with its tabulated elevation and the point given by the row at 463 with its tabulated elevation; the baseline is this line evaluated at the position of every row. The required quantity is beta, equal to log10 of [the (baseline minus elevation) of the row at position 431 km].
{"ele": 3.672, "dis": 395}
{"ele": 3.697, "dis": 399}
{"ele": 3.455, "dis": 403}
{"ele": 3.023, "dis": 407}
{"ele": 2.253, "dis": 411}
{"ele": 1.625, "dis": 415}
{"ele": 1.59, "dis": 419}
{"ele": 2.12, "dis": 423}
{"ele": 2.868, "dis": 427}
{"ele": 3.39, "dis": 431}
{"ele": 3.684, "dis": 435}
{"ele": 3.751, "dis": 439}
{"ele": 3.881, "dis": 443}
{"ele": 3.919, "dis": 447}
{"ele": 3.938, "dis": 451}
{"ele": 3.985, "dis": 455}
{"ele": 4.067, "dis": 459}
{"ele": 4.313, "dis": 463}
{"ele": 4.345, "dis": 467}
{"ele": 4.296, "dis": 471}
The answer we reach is -0.3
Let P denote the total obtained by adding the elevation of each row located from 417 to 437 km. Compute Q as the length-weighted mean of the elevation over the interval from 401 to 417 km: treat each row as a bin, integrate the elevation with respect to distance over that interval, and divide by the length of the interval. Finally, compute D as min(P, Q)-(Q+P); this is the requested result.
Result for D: -13.7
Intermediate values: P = 14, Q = 2.6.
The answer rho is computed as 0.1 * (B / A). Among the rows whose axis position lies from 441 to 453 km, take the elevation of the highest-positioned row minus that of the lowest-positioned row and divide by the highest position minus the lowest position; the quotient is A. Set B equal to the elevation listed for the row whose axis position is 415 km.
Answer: 22.8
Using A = 0.01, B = 1.625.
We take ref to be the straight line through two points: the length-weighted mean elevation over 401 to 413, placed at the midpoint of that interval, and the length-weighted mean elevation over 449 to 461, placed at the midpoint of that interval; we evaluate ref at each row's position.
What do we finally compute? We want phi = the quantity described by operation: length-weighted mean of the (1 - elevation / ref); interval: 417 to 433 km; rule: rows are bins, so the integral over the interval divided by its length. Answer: 0.255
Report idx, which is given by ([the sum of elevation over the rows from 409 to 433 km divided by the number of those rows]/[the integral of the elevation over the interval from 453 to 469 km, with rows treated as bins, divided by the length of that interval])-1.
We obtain -0.4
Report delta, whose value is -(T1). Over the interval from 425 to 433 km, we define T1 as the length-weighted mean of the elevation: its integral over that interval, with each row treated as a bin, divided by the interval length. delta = -3.1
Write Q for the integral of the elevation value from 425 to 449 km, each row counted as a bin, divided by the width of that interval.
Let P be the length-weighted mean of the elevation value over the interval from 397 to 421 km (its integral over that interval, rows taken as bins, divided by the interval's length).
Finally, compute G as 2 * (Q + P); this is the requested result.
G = 12.4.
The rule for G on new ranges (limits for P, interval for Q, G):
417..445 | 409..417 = 10.0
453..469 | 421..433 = 13.9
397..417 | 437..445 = 13.3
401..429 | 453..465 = 13.1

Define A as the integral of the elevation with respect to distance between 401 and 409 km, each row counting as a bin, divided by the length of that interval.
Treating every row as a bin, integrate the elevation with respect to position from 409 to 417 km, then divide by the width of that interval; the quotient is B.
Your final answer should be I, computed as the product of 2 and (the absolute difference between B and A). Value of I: 2.60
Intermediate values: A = 3.2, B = 1.9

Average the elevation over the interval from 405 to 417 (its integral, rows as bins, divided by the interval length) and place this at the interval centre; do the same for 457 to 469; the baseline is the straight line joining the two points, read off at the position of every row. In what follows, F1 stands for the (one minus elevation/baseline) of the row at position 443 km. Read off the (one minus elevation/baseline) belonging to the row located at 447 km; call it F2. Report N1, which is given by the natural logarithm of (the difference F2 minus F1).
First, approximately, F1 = -0.11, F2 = -0.08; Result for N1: -3.4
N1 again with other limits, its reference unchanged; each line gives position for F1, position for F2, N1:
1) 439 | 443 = -4.5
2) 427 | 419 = -1.0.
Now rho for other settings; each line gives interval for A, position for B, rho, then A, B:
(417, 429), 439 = 2.3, 0.16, 3.751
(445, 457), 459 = 49.3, 0.01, 4.067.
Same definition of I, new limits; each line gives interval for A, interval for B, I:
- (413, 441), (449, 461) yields 2.56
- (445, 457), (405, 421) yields 3.65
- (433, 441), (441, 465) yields 0.60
